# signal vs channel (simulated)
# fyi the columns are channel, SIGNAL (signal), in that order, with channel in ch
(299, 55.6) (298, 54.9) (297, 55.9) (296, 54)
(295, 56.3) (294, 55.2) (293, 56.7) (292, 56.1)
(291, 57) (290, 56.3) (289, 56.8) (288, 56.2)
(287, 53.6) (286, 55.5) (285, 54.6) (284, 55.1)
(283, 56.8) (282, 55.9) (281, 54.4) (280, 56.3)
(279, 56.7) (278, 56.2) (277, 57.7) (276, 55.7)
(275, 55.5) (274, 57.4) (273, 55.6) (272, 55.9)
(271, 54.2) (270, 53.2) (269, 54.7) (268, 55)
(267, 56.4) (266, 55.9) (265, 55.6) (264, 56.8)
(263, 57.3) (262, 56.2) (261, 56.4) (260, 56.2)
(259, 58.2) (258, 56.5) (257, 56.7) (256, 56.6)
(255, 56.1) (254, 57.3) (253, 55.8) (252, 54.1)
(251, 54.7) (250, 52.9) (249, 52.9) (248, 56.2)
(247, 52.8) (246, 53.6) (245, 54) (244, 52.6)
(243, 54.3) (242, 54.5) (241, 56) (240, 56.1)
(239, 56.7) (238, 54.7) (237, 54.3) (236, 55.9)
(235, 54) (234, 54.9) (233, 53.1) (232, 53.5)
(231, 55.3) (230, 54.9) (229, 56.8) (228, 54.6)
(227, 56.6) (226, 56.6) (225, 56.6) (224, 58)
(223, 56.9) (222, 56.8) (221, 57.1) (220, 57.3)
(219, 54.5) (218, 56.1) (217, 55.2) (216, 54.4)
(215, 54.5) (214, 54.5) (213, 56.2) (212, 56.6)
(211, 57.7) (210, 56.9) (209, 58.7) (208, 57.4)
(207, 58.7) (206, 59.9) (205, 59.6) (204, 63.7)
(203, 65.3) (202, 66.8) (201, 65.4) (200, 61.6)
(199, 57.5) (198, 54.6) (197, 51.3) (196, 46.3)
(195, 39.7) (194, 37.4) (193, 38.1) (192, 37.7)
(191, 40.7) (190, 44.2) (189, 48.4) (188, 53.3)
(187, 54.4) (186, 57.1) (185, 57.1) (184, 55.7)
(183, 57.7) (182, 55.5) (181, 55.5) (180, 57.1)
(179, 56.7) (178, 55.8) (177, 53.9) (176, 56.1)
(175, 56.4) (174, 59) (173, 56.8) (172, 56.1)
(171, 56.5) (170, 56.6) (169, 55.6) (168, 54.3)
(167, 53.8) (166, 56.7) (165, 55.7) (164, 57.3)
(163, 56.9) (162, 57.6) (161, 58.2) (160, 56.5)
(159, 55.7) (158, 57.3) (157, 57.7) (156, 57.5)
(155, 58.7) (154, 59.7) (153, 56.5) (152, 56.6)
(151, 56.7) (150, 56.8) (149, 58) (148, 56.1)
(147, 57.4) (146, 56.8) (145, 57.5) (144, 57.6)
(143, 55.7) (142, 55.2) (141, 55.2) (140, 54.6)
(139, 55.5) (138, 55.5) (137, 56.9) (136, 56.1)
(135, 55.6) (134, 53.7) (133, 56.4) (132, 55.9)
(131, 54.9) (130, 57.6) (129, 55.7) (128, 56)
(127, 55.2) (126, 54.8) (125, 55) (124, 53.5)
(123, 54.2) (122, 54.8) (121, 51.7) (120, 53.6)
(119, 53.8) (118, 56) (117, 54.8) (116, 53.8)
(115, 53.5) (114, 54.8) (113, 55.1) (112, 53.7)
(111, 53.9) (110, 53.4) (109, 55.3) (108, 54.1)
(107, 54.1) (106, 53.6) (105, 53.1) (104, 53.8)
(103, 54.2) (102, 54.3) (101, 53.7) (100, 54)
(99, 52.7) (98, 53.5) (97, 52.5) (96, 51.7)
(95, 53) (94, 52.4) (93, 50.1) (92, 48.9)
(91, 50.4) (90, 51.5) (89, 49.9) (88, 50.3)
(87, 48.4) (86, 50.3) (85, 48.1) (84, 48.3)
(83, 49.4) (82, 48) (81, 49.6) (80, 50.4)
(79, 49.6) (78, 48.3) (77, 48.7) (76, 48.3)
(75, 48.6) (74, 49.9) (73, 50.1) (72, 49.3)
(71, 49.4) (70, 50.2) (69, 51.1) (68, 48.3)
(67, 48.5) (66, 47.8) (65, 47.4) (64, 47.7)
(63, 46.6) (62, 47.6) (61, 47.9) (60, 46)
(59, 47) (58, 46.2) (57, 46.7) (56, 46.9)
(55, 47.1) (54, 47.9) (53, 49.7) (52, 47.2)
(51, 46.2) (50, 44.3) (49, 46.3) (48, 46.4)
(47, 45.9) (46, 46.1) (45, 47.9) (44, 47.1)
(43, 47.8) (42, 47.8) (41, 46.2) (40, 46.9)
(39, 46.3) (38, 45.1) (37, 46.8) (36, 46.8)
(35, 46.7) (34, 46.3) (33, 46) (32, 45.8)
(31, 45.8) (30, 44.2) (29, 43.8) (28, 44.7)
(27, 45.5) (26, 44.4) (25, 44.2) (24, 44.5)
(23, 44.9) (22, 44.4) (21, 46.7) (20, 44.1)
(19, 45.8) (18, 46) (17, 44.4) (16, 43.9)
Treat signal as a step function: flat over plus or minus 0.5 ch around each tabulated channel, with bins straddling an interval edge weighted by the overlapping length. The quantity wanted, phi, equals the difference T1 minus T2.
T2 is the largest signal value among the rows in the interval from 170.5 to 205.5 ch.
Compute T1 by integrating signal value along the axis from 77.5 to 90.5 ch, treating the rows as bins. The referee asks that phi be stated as 575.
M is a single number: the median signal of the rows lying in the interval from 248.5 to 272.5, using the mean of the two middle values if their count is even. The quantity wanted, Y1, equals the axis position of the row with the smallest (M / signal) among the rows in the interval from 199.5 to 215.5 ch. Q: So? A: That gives 202 ch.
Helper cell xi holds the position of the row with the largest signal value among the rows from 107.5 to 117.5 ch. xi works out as 109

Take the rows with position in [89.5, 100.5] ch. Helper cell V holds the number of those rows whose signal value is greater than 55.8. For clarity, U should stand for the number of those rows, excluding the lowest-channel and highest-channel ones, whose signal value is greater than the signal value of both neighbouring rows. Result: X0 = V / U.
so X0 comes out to 0.0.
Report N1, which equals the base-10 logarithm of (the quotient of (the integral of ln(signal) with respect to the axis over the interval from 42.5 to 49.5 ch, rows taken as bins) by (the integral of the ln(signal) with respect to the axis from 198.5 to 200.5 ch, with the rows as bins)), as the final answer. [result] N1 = 0.52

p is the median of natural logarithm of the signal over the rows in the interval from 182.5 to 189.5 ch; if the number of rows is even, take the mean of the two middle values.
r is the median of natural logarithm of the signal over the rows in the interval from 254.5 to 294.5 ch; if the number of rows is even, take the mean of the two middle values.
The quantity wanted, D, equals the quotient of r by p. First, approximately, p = 4.02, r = 4.03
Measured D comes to 1.00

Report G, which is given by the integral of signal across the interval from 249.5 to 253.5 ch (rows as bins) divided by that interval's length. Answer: 54.4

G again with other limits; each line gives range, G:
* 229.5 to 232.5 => 54.6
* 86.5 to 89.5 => 49.5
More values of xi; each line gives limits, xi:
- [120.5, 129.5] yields 128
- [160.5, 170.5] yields 161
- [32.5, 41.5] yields 40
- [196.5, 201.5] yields 201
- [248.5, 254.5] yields 254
